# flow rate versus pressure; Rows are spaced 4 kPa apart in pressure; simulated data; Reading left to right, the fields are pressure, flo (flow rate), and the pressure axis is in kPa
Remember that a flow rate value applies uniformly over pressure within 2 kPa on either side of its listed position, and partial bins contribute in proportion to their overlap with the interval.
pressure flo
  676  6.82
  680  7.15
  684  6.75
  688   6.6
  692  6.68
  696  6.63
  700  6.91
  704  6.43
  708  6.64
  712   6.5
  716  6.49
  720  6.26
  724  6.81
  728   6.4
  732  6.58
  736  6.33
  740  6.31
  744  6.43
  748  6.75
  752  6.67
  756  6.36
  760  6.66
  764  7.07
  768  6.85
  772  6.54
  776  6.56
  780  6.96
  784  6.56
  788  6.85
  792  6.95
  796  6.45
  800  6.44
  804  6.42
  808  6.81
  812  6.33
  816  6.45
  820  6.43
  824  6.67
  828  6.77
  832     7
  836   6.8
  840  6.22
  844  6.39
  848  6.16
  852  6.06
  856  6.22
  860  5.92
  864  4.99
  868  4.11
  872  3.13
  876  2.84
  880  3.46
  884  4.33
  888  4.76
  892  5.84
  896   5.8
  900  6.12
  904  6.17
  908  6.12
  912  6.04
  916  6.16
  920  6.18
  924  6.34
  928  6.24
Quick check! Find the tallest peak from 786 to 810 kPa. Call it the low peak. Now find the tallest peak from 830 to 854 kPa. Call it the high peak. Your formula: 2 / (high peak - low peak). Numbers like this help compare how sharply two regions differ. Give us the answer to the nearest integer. 40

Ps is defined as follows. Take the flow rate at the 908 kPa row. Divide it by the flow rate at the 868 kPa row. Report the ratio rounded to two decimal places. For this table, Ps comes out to 1.49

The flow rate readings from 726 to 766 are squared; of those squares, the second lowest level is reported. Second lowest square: 40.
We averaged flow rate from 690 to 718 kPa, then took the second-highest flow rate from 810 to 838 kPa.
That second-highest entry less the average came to 0.19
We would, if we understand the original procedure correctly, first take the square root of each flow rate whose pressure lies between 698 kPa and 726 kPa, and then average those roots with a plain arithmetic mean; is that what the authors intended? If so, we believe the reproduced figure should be 2.56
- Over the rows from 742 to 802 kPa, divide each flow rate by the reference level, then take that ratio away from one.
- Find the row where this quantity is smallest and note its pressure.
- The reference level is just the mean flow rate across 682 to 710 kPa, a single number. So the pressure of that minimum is 764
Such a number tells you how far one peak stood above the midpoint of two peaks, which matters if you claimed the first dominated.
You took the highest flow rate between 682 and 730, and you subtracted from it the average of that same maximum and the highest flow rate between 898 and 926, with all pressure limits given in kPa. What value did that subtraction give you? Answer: 0.3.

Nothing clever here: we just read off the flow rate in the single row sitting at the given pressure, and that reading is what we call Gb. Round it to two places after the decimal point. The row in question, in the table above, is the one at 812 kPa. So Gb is 6.33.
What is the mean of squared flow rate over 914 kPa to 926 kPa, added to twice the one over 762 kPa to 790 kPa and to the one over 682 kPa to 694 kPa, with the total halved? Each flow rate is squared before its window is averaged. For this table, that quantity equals 88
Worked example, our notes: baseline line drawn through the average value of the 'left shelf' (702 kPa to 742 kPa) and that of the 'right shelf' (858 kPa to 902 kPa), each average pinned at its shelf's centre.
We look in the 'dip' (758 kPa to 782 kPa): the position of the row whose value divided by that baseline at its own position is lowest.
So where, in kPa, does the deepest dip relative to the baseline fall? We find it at 760 kPa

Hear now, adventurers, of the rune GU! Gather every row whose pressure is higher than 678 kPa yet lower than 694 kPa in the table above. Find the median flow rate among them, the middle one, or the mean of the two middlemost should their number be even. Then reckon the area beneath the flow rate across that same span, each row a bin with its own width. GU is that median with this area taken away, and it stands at -102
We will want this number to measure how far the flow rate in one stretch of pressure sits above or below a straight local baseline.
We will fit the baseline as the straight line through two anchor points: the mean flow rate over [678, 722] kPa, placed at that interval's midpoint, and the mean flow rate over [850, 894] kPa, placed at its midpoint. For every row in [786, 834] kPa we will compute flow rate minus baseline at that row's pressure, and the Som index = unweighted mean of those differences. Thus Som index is 1.23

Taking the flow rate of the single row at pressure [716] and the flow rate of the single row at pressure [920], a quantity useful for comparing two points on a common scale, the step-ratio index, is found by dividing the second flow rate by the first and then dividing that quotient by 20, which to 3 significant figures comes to 0.0476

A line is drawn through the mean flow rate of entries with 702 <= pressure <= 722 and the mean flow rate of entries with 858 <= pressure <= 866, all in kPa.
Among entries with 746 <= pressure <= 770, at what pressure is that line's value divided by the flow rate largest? 756 kPa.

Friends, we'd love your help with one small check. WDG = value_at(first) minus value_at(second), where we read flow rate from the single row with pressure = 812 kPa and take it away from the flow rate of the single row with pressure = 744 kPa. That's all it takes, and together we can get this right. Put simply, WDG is 0.1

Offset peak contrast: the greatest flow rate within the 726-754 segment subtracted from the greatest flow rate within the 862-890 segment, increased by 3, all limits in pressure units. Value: 1.2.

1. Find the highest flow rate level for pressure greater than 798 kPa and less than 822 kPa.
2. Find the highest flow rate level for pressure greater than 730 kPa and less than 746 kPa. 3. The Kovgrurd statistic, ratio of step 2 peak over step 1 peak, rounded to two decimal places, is 0.97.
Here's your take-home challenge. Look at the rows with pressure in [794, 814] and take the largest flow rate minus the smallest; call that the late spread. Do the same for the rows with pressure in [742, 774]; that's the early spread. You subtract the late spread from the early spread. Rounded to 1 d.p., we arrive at 0.2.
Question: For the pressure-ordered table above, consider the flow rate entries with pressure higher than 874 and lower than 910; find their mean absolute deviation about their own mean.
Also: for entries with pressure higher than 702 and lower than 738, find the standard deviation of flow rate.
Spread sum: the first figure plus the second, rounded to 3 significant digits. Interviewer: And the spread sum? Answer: 1.23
